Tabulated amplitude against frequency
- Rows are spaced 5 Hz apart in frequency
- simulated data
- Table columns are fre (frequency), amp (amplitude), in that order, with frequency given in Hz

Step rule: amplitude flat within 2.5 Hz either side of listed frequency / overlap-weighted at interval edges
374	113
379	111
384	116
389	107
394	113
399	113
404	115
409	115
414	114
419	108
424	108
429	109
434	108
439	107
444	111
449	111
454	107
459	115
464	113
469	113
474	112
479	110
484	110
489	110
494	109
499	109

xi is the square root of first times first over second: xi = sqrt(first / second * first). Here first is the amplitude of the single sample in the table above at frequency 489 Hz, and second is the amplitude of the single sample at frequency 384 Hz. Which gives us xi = 10.21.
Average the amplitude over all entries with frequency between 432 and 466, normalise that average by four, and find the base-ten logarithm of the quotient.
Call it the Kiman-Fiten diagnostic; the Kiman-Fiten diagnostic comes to 1.44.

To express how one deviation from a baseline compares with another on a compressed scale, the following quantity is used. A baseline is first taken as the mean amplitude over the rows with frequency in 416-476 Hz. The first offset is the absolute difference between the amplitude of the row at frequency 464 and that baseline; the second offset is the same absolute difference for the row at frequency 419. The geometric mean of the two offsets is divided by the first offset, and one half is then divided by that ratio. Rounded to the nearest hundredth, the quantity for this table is 0.57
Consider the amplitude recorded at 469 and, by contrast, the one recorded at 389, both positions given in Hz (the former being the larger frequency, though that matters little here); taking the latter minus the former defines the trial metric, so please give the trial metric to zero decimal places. -6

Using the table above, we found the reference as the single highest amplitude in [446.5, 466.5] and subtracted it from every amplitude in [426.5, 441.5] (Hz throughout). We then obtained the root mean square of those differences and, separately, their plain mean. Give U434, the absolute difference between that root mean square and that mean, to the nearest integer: 14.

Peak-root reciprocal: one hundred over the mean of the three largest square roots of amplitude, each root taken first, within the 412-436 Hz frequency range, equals 9.52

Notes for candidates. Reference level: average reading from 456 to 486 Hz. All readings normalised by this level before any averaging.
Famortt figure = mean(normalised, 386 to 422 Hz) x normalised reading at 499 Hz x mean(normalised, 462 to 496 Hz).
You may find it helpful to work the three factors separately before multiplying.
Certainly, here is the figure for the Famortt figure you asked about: 0.96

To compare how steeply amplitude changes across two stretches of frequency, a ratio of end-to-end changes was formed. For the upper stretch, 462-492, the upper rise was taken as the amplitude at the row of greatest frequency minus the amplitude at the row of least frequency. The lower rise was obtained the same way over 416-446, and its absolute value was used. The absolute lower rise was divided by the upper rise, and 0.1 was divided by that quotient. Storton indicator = -0.10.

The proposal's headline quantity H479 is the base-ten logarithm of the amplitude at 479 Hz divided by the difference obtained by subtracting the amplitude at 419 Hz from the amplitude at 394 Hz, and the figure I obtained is 1.3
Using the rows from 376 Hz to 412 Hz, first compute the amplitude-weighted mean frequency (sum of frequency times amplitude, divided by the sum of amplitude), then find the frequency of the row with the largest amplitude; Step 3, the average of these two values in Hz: 389.1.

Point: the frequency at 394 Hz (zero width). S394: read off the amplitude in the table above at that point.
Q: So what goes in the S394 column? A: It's 113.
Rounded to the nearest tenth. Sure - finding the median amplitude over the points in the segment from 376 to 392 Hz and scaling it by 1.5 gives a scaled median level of 166.5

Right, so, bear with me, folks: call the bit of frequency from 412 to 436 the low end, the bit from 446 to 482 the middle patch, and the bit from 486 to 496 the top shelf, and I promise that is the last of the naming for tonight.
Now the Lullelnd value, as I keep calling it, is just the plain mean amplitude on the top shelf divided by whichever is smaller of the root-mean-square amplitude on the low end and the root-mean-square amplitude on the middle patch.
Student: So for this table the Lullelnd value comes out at 1.00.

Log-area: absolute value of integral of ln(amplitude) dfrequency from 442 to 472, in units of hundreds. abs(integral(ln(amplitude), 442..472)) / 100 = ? 1.41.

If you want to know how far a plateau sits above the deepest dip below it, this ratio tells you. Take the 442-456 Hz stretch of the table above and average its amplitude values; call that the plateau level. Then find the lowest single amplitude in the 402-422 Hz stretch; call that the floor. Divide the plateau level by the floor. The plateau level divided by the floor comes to 1.02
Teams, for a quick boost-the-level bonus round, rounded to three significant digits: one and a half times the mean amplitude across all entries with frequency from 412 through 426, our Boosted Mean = 165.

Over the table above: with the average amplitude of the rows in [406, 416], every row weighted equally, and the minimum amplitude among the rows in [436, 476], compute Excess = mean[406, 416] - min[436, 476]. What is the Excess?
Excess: 7.5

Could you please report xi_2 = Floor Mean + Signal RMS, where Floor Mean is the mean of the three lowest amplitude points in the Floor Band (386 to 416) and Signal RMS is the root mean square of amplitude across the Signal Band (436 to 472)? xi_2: 222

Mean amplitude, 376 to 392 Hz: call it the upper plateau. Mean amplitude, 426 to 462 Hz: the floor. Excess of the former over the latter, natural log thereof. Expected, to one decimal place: 0.5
